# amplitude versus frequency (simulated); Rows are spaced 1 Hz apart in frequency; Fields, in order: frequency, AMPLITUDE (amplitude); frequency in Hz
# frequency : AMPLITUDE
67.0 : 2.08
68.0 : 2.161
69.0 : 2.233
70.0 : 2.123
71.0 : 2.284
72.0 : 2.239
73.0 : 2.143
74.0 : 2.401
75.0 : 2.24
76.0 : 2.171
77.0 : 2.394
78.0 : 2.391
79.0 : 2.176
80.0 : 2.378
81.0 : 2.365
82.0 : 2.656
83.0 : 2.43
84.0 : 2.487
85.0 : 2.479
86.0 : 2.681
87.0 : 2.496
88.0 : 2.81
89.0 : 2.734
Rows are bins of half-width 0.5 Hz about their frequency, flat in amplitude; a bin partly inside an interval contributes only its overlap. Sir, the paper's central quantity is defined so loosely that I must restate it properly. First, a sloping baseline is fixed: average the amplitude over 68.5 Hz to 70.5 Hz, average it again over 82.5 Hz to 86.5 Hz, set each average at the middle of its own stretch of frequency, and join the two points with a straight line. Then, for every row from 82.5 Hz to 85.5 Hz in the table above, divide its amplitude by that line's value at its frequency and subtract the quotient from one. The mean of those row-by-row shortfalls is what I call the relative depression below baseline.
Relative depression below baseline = 0.017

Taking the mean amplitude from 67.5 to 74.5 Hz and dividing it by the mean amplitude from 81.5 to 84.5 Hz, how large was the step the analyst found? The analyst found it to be 0.88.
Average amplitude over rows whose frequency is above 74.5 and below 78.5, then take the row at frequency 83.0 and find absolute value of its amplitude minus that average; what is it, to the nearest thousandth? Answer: 0.131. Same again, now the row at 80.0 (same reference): 0.079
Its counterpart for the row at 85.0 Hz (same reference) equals 0.180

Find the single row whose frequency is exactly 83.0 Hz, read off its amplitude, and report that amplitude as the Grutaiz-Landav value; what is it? 2.43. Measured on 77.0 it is 2.394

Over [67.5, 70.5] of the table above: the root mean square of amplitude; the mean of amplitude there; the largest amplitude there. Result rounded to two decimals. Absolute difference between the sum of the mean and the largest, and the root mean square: 2.23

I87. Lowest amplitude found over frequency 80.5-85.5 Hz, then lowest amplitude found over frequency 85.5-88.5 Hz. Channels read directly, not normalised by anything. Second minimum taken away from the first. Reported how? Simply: -0.131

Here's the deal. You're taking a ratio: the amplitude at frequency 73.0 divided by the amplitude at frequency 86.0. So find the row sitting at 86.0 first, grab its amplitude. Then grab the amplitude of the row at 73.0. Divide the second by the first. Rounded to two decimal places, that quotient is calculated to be 0.80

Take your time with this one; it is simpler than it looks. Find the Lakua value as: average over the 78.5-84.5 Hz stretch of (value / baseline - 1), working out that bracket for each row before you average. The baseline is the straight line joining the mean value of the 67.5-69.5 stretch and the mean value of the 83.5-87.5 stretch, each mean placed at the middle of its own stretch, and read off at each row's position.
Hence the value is -0.017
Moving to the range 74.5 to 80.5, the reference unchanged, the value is -0.036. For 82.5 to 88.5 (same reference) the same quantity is 0.011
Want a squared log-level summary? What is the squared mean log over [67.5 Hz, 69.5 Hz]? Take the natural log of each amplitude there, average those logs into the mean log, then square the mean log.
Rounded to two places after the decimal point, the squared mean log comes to 0.62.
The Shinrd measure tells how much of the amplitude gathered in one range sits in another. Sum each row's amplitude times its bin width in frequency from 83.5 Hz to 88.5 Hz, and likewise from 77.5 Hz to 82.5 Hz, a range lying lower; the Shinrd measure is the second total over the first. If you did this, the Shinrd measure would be 0.92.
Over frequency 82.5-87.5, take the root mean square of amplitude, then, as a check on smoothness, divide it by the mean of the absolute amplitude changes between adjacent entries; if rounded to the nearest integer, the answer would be 22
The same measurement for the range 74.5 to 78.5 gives 23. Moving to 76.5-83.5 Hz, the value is 15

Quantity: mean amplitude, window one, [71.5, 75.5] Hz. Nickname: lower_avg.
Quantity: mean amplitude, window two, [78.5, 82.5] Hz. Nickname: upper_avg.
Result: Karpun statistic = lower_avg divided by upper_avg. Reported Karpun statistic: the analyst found 0.942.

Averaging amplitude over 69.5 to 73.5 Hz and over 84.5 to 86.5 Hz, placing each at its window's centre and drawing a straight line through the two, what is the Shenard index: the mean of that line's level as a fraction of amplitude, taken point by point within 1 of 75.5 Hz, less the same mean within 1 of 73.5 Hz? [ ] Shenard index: 0.05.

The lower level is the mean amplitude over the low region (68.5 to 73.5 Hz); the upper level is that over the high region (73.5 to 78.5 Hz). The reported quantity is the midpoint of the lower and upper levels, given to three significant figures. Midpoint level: 2.26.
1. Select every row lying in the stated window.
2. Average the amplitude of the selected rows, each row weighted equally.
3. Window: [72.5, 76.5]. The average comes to 2.24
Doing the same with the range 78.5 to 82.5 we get 2.39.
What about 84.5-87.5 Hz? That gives 2.55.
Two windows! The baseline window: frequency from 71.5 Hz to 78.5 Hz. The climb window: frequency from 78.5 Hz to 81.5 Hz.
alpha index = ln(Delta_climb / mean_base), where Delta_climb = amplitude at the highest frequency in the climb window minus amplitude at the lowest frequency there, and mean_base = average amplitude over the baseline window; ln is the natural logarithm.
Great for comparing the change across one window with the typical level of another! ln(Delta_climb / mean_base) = -2.49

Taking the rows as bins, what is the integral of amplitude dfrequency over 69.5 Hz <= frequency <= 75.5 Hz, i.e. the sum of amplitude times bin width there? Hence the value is 13.43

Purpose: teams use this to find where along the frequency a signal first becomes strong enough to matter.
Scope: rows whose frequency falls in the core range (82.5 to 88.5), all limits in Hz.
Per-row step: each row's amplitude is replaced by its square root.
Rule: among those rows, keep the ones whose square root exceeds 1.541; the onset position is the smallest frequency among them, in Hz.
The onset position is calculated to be 83.0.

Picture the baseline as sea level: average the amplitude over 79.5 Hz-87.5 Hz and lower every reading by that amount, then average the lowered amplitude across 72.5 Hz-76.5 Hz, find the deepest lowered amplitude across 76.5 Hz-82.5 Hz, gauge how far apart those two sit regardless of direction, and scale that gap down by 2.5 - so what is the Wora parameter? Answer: 0.025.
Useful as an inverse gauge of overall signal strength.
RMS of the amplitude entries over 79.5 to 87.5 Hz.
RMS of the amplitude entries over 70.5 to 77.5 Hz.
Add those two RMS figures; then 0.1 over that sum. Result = 0.0210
